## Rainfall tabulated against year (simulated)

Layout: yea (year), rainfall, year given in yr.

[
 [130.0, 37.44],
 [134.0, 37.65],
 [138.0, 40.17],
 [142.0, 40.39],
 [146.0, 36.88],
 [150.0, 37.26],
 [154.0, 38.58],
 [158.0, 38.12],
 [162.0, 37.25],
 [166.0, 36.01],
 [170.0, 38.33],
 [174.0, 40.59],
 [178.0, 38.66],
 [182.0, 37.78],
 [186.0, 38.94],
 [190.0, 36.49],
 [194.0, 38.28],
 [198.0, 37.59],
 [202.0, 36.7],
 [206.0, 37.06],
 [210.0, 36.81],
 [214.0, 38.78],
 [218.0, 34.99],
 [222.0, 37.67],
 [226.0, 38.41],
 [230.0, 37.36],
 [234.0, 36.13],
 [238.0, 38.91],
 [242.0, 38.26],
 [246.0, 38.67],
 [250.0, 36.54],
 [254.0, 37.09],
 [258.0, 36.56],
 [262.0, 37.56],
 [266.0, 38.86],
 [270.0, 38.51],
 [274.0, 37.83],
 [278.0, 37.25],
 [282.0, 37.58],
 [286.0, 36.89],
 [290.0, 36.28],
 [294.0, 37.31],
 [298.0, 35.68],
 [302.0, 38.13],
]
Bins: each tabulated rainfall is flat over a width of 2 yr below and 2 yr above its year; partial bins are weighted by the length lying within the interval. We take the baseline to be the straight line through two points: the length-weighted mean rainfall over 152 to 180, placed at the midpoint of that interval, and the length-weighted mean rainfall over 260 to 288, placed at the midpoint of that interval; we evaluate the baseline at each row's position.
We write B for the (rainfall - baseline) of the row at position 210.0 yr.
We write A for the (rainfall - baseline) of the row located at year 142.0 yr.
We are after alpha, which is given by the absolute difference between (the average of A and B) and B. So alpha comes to 1.7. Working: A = 2.1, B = -1.23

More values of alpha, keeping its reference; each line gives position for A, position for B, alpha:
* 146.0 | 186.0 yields 1.1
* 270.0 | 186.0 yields 0.0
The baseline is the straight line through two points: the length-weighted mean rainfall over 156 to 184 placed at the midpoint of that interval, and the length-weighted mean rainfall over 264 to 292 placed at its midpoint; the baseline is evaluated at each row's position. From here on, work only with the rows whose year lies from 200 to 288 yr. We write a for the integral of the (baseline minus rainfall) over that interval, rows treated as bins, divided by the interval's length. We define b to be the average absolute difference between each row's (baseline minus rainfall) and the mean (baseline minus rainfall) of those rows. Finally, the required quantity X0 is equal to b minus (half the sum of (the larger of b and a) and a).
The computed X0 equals 0.27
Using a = 0.29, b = 0.83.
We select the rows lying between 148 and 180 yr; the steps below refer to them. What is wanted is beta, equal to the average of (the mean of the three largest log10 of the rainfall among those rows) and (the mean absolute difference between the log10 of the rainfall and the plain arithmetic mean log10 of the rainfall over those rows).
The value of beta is 0.802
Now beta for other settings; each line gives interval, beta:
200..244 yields 0.799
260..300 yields 0.796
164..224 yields 0.804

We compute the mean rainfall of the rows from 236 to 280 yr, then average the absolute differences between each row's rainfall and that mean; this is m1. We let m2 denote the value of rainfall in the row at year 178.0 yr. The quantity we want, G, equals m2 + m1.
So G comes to 39.4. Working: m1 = 0.75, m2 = 38.66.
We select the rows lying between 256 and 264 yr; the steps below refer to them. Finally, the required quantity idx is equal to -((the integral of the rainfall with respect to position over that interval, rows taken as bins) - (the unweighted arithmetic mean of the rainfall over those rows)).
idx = -259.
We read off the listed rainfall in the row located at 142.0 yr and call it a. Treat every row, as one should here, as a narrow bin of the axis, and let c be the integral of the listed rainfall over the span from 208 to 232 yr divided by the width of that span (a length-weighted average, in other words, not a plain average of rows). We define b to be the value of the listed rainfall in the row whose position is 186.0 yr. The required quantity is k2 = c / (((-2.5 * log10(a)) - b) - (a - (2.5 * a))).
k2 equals 2.1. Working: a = 40.39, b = 38.94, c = 37.3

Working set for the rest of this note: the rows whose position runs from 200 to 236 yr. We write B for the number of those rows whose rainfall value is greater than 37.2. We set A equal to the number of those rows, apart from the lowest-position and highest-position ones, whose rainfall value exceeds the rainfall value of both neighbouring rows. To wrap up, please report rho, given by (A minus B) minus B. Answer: -5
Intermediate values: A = 3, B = 4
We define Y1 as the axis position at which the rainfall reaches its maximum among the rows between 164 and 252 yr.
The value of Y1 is 174.0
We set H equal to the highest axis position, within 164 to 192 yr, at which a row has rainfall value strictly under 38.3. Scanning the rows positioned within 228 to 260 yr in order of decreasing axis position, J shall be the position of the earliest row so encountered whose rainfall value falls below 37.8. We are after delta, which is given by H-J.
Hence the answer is -68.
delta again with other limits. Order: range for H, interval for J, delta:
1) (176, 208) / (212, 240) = -28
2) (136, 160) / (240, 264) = -104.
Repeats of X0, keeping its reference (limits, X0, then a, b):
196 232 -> 0.08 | 0.64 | 0.80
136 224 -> 0.44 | 0.18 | 1.06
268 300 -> 0.12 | 0.41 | 0.64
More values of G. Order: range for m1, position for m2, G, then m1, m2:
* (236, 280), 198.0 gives 38.3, 0.75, 37.59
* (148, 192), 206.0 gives 38.0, 0.95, 37.06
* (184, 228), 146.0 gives 37.8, 0.93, 36.88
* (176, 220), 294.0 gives 38.3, 0.96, 37.31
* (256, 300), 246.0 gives 39.4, 0.70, 38.67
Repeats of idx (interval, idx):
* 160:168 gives -256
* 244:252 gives -263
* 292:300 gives -255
